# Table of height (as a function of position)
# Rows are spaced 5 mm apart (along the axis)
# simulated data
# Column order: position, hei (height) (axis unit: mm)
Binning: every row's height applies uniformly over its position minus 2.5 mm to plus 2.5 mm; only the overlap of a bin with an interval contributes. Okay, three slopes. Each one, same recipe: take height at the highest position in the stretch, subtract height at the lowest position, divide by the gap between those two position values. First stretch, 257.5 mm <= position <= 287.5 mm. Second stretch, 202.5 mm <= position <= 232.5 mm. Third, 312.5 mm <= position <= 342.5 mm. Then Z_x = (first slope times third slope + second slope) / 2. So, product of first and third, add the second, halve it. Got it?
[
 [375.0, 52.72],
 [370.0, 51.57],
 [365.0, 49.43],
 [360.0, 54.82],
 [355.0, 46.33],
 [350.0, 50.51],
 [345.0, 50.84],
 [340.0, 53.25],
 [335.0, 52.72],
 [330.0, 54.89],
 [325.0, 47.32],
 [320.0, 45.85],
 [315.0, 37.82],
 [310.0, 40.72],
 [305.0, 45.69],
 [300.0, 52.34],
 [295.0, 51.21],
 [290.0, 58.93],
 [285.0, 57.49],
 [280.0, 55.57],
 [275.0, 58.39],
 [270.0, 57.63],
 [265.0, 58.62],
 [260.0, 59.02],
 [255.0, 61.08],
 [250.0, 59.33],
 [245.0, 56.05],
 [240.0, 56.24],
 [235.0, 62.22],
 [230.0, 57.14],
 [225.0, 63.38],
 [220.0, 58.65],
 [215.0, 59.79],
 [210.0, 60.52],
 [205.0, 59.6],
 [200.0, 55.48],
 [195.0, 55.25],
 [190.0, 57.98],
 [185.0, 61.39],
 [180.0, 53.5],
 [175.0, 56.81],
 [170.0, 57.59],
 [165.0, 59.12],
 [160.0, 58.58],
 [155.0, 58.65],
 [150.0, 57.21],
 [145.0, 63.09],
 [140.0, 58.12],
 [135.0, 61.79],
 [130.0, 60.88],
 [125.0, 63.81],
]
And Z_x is -0.068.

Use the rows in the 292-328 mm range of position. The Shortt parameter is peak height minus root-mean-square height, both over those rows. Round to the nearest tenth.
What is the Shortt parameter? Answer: 6.2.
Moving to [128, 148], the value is 2.1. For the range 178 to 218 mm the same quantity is 3.4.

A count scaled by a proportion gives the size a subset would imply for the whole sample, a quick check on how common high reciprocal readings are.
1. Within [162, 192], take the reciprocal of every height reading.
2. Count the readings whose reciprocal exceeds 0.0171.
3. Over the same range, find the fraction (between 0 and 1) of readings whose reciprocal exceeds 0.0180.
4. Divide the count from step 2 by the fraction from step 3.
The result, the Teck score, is 24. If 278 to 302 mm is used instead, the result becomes 10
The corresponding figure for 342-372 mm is 6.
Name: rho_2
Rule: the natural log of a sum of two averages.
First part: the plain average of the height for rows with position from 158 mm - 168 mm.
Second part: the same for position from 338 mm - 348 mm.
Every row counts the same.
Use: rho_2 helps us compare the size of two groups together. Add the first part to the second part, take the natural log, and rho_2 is 4.71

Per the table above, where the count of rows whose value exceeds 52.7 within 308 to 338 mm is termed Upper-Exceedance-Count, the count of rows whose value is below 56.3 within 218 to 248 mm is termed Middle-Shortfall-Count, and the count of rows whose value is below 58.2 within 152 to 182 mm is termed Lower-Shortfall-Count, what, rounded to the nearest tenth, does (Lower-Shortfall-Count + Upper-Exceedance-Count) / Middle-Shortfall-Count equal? 2.5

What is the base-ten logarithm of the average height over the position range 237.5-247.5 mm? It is 1.75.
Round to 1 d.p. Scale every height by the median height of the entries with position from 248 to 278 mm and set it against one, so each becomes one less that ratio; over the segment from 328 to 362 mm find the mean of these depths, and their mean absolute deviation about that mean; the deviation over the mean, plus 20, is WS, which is 20.3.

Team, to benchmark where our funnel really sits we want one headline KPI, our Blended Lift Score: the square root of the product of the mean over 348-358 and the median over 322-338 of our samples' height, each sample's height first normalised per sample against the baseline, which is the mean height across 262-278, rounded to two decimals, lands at 0.87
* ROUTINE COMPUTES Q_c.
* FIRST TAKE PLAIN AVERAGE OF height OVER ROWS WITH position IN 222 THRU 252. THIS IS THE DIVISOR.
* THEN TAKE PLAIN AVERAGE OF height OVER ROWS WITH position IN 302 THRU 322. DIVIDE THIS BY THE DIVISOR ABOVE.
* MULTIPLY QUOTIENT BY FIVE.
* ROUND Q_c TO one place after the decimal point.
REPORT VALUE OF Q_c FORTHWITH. 3.6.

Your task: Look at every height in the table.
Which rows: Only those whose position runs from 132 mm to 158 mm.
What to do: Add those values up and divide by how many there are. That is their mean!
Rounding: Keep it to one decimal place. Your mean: 59.8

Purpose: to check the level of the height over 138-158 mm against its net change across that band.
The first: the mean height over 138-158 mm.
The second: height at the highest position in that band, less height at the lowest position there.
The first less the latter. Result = 58.7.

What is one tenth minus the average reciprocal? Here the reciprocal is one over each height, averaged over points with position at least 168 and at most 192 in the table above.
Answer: 0.0826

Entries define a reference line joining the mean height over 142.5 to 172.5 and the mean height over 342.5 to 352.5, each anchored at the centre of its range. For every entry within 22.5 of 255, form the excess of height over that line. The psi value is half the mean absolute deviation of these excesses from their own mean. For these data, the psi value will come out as 0.75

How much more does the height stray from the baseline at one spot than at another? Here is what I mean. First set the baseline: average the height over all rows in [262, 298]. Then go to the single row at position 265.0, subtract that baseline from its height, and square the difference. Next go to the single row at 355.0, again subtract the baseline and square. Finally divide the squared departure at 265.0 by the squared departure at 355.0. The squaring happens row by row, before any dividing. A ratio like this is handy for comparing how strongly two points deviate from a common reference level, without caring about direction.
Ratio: 0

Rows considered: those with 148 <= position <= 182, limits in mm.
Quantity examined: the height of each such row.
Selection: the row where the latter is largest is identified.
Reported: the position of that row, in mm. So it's 165.0 mm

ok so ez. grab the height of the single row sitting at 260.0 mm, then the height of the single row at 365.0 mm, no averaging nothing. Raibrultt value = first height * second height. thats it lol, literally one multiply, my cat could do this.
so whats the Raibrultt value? 2917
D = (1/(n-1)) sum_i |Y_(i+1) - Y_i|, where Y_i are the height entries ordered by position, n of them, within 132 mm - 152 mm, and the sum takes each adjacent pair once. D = 5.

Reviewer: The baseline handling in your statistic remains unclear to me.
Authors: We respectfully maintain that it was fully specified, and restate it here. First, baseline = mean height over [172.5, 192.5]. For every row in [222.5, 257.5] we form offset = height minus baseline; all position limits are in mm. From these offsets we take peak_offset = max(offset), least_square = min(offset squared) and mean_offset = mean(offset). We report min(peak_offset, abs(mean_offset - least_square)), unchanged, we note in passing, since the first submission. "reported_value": 1.9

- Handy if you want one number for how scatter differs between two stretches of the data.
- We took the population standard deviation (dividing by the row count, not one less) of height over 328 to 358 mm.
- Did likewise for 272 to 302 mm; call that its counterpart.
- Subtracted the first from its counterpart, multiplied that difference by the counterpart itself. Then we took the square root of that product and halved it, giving 0.4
